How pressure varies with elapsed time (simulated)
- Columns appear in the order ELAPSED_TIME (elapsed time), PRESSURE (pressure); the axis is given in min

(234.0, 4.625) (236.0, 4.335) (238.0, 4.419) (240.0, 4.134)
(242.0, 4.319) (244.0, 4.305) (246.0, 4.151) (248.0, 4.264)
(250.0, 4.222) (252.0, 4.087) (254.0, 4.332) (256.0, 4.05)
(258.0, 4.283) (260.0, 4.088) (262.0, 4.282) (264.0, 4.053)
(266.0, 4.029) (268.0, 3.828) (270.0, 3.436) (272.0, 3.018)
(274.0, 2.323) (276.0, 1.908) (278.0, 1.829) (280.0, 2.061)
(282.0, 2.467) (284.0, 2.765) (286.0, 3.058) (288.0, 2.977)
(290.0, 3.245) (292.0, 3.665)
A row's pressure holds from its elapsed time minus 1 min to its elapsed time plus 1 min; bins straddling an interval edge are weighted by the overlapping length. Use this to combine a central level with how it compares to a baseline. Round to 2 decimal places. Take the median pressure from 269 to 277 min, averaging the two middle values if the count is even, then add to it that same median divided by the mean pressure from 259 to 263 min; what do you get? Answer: 3.31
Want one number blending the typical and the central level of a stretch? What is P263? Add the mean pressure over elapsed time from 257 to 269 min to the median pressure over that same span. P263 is 8.2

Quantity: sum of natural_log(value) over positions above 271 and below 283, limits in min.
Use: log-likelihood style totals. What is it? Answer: 4.82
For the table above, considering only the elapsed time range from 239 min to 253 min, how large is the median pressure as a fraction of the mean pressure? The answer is 1.00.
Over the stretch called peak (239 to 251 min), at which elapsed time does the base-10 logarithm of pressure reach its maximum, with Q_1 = 242.0 min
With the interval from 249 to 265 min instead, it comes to 254.0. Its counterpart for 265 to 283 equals 266.0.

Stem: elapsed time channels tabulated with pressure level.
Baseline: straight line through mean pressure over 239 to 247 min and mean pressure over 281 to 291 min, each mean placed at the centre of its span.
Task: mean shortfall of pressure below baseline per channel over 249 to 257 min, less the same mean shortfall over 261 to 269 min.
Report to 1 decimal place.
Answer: 0.2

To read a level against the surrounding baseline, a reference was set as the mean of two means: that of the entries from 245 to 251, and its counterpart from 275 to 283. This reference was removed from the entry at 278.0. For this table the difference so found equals -1.3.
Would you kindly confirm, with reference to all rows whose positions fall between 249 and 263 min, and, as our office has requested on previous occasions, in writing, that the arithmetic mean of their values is 4.2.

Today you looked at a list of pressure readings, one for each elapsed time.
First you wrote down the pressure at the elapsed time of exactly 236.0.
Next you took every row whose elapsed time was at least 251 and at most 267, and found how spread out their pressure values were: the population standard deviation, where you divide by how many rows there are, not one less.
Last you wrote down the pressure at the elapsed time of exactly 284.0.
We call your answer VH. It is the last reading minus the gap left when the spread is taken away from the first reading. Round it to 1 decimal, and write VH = -1.5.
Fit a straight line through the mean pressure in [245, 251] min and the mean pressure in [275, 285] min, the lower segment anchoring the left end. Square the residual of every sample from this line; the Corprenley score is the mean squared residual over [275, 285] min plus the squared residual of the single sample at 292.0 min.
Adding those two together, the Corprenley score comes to 5.2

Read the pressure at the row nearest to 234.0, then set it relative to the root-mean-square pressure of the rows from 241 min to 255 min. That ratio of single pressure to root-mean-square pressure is 1.09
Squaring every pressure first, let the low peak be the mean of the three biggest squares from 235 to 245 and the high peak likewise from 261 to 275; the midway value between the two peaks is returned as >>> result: 18.0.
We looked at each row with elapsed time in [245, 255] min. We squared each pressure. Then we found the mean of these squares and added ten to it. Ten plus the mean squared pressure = 28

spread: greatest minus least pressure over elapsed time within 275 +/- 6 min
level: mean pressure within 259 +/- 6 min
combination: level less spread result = 2.57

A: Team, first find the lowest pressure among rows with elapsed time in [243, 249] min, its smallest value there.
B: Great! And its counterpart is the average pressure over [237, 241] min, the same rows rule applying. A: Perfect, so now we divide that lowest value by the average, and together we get 1.0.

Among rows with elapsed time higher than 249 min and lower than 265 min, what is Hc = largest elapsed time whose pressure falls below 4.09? 264.0 min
